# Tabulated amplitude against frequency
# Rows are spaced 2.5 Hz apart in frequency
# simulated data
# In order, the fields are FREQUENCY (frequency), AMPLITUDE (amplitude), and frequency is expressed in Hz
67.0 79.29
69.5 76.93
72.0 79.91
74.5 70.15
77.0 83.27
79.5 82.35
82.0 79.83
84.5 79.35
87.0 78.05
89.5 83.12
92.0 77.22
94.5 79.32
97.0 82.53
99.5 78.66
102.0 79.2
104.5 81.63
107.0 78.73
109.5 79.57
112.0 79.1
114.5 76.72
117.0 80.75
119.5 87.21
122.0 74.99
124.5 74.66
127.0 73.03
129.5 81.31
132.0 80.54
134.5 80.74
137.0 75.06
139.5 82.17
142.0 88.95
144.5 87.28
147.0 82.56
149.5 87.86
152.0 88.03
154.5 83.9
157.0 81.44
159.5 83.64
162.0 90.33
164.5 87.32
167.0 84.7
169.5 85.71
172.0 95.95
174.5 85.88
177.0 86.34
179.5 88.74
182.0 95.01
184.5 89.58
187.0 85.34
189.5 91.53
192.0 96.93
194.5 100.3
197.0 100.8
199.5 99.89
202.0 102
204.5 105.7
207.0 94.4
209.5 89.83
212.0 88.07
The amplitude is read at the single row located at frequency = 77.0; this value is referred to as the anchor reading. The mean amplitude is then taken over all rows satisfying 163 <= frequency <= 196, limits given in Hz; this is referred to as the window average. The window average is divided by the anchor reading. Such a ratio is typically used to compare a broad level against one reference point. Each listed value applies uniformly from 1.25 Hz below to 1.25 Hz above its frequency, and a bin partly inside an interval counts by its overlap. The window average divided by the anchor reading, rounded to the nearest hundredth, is 1.08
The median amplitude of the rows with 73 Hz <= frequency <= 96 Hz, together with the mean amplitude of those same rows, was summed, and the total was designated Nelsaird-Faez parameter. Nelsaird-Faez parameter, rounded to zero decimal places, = 159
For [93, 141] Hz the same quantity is 159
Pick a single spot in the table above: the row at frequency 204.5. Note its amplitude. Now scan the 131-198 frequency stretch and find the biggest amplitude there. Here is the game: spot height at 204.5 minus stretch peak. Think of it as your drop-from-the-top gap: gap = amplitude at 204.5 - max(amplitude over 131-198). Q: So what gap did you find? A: 5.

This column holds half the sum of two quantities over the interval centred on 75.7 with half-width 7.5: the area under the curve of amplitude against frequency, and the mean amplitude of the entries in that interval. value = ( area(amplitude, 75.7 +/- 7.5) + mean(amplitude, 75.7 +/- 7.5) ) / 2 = 630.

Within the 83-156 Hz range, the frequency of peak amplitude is 142.0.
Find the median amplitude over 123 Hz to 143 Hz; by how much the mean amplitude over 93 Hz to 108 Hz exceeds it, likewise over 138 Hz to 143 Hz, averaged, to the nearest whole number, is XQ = 2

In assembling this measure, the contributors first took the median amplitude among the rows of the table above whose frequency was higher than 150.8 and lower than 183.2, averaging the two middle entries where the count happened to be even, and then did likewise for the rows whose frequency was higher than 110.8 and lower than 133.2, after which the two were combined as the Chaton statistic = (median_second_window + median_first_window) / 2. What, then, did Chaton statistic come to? 82.7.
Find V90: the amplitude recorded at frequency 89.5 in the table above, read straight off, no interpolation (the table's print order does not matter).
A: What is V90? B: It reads 83.12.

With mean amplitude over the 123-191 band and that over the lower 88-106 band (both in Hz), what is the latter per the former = 0.94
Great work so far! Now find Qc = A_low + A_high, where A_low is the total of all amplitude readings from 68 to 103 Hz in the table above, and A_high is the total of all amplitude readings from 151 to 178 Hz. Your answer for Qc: 2063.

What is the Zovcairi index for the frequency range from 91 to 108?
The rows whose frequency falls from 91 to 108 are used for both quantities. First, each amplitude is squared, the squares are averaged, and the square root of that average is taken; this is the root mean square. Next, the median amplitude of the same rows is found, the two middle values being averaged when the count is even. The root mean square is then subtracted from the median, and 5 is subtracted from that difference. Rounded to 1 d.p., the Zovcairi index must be -5.4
